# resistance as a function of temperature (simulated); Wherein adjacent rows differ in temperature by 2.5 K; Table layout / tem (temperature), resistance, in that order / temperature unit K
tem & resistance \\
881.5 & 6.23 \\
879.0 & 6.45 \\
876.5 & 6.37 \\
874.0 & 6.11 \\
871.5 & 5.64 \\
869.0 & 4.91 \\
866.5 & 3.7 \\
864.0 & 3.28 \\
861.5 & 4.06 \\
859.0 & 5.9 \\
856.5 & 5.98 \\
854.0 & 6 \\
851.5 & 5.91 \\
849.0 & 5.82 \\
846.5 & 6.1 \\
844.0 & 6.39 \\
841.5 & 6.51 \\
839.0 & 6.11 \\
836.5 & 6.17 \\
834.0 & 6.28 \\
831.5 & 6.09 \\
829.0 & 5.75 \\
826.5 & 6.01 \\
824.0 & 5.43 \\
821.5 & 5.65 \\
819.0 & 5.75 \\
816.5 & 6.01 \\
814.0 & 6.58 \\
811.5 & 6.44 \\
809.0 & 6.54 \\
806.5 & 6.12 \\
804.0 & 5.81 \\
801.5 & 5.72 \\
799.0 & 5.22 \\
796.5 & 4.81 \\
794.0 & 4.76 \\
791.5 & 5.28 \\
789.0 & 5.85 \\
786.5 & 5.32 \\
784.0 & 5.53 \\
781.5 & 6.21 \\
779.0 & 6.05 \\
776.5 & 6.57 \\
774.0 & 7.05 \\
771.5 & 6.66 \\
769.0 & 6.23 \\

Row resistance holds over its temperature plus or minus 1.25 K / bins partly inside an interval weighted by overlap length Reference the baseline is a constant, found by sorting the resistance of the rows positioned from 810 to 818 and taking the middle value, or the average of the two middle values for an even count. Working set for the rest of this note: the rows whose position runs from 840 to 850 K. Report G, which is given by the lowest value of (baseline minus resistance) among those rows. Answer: -0.1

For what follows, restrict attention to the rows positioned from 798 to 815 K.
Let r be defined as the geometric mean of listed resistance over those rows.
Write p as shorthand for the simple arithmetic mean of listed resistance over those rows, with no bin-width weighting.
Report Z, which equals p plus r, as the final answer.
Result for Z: 12.1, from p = 6.06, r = 6.0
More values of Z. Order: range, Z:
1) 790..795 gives 10.0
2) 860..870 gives 7.9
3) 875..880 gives 12.8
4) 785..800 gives 10.4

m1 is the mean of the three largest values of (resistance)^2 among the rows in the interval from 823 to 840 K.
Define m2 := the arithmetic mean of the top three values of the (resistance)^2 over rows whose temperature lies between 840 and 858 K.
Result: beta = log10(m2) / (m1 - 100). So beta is -0.0260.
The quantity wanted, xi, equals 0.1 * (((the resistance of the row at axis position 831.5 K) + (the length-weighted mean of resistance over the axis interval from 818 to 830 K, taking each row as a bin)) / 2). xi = 0.590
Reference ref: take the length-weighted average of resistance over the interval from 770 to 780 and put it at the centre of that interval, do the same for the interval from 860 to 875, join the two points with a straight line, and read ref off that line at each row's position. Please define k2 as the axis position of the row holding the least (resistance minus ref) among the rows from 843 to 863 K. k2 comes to 861.5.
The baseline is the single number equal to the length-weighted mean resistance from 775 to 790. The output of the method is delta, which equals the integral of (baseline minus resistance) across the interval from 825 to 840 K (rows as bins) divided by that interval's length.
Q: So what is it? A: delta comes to -0.1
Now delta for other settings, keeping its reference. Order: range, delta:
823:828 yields 0.2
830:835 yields -0.2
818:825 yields 0.3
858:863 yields 1.1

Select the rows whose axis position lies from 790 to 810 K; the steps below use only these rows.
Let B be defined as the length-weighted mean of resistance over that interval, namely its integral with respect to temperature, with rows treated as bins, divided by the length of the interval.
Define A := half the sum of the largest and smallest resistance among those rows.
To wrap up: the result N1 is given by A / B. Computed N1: 1.02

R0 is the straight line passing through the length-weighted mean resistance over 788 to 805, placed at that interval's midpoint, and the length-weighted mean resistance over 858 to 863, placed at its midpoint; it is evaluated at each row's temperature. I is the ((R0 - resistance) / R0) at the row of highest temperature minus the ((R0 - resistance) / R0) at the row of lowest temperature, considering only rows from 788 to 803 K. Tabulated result 0.01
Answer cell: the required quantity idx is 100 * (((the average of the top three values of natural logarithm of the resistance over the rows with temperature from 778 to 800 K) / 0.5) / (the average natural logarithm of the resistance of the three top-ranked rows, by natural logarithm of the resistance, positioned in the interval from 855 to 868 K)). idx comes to 217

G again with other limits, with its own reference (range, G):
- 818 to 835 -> 0.2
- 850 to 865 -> 0.4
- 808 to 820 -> -0.1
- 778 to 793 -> 0.2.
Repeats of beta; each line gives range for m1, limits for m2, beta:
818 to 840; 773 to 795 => -0.0266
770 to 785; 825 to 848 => -0.0297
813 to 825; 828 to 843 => -0.0256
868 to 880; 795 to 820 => -0.0271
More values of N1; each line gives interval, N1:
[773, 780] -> 1.00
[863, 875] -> 0.99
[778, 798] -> 1.00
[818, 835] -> 1.00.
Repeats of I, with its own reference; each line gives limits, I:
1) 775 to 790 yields 0.11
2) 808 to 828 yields 0.07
